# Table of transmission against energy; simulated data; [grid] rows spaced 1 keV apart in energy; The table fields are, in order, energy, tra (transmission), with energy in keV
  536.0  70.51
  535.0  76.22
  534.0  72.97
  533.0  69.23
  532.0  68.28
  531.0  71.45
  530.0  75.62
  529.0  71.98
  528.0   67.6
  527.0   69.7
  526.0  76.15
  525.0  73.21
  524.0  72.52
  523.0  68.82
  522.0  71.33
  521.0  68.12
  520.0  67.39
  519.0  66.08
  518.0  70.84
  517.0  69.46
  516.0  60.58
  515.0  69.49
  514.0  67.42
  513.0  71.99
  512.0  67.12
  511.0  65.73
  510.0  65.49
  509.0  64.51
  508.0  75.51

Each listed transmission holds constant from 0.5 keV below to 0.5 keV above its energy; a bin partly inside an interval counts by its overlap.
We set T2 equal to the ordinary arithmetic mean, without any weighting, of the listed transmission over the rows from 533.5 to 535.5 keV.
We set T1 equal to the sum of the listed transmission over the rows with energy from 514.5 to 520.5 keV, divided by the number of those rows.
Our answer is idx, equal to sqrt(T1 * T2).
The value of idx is 70.9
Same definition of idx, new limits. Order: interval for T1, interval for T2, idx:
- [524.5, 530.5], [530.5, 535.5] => 72.0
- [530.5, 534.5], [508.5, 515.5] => 68.9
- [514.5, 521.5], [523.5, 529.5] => 69.6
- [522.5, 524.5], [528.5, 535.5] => 71.5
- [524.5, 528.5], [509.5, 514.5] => 69.6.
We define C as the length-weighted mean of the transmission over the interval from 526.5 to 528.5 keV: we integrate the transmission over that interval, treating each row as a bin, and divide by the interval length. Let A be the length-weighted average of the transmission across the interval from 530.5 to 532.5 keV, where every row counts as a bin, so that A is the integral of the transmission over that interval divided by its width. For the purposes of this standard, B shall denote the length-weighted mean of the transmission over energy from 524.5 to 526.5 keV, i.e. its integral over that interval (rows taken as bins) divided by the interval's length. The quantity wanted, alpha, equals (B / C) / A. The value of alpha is 0.0156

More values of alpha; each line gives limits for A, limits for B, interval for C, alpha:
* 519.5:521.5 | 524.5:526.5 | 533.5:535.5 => 0.0148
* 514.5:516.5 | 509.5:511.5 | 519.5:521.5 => 0.0149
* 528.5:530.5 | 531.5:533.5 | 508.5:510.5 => 0.0143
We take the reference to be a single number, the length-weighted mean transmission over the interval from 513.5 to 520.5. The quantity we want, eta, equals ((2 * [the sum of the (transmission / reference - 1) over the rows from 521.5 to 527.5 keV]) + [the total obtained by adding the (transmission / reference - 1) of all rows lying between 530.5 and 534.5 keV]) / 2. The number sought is 0.51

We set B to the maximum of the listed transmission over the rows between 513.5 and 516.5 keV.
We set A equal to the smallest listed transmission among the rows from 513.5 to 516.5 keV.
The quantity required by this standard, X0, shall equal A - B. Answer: -8.9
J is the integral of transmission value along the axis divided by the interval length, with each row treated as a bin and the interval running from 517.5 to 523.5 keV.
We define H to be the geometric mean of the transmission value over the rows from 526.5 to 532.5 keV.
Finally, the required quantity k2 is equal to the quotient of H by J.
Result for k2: 1.03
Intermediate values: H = 70.7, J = 68.8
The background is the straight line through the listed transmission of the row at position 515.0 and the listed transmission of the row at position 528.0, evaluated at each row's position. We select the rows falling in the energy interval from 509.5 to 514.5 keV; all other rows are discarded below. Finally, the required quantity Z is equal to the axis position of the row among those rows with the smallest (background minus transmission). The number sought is 513.0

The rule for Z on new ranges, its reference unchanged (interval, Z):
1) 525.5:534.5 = 530.0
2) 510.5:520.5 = 513.0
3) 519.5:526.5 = 526.0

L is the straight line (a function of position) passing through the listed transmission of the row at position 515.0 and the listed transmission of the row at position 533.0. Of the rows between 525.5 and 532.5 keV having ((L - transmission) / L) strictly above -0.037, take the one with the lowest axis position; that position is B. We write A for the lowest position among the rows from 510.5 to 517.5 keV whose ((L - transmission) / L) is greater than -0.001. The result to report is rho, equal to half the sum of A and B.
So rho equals 519.0 keV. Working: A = 511.0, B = 527.0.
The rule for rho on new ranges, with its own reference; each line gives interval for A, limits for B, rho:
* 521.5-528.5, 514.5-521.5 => 519.0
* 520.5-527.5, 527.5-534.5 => 524.5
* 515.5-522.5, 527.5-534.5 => 522.0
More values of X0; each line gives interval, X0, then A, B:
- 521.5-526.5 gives -7.3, 68.82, 76.15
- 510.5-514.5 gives -6.3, 65.73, 71.99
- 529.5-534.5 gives -7.3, 68.28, 75.62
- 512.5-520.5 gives -11.4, 60.58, 71.99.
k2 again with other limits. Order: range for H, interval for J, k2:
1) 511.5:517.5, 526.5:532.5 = 0.95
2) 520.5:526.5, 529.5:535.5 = 0.99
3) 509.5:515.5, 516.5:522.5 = 0.98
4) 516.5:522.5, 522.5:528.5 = 0.97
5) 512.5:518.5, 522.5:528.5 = 0.96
